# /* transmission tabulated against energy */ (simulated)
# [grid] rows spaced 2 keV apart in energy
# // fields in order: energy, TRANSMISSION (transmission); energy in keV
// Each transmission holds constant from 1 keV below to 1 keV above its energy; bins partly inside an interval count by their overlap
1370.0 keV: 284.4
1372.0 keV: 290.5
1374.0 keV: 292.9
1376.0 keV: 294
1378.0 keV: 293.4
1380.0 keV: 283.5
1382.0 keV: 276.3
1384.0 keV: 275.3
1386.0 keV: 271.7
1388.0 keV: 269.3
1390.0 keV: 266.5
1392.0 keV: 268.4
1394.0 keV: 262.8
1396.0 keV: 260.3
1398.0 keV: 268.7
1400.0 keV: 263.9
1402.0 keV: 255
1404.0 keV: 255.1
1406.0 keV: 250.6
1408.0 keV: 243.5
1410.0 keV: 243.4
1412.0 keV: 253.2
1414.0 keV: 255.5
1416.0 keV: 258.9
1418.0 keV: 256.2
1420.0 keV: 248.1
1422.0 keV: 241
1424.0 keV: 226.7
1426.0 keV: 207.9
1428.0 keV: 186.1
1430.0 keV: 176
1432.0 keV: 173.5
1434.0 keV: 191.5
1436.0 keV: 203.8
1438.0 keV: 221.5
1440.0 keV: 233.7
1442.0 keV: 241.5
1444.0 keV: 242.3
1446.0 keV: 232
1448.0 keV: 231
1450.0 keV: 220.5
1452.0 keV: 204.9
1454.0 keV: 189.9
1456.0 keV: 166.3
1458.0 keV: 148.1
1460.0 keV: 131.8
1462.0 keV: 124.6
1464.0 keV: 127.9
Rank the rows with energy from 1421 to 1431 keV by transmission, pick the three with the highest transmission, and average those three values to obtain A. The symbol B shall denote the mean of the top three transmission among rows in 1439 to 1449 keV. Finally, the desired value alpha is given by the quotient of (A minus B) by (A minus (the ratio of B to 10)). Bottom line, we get -0.07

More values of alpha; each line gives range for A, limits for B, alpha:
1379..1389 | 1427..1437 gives 0.33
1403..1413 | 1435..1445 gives 0.06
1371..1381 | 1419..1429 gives 0.20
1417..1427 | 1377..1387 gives -0.16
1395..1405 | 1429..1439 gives 0.24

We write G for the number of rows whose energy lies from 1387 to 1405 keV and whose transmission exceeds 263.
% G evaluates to 5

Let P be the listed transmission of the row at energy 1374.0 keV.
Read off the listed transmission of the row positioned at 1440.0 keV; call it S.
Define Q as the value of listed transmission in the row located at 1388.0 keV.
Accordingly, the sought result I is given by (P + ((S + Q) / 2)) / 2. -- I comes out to 272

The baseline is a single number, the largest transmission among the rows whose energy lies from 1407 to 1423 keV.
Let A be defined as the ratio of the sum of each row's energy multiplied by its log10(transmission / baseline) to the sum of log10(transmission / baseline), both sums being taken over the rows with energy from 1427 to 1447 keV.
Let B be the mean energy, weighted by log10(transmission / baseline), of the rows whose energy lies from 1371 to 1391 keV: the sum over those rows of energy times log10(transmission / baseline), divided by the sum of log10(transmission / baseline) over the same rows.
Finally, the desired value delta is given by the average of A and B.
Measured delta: 1406.3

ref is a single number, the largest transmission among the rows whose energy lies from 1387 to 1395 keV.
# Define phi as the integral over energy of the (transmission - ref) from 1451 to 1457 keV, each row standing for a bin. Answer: -494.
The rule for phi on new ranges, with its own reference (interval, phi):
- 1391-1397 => -33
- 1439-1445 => -181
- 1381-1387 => 31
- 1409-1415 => -112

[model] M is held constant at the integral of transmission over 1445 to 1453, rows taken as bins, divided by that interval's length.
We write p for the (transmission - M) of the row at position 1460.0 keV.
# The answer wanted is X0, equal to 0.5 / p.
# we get -0.006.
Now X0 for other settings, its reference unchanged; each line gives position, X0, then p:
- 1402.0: 0.015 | 33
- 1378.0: 0.007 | 71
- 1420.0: 0.019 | 26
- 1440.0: 0.043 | 12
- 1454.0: -0.016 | -32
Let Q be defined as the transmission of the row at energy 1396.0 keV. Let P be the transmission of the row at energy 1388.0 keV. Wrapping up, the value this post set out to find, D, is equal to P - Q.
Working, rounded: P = 269.3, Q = 260.3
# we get 9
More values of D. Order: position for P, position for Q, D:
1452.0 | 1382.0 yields -71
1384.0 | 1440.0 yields 42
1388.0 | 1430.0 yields 93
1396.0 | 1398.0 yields -8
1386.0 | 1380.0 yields -12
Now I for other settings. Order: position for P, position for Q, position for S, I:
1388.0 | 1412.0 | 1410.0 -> 259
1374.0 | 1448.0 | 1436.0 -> 255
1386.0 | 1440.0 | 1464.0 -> 226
